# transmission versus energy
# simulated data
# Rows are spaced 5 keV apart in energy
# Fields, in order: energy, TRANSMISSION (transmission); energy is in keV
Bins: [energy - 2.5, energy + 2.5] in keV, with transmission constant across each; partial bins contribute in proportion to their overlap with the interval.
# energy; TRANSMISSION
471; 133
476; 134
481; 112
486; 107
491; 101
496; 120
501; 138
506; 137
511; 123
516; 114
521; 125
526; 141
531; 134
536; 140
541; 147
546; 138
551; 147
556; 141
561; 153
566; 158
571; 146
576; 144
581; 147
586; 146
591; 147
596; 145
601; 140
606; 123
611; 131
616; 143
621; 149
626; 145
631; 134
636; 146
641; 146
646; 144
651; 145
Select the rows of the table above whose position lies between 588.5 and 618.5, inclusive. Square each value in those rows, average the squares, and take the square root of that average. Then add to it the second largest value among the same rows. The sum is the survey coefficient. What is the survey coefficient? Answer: 283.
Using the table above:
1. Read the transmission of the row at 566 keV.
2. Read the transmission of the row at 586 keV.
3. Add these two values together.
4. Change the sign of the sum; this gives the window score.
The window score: -304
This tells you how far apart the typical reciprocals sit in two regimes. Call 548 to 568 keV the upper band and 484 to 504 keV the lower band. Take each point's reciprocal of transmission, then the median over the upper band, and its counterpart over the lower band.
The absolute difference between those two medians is 0.0022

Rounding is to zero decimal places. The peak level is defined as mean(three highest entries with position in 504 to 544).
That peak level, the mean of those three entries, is 143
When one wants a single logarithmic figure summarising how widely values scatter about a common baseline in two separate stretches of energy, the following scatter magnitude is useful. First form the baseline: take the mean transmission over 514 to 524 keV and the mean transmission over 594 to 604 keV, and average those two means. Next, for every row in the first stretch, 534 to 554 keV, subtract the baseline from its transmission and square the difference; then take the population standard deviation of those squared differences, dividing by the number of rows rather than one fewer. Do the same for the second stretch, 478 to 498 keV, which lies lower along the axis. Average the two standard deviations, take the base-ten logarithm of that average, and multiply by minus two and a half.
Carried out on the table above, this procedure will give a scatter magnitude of -5.7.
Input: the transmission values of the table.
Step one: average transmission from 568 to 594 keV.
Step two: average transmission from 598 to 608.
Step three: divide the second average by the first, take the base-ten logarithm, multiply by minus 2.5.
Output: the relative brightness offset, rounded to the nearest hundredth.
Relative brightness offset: 0.11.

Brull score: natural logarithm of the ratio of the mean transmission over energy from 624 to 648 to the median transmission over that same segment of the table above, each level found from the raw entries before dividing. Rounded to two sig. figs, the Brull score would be -0.014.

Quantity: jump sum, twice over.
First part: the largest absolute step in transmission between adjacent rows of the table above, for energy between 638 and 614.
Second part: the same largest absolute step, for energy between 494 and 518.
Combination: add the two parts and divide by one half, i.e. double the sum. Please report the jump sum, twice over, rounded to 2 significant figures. 60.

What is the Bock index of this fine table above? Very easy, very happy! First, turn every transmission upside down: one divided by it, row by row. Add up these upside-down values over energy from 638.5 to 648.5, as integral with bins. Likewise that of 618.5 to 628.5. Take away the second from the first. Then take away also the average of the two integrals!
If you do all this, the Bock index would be -0.068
